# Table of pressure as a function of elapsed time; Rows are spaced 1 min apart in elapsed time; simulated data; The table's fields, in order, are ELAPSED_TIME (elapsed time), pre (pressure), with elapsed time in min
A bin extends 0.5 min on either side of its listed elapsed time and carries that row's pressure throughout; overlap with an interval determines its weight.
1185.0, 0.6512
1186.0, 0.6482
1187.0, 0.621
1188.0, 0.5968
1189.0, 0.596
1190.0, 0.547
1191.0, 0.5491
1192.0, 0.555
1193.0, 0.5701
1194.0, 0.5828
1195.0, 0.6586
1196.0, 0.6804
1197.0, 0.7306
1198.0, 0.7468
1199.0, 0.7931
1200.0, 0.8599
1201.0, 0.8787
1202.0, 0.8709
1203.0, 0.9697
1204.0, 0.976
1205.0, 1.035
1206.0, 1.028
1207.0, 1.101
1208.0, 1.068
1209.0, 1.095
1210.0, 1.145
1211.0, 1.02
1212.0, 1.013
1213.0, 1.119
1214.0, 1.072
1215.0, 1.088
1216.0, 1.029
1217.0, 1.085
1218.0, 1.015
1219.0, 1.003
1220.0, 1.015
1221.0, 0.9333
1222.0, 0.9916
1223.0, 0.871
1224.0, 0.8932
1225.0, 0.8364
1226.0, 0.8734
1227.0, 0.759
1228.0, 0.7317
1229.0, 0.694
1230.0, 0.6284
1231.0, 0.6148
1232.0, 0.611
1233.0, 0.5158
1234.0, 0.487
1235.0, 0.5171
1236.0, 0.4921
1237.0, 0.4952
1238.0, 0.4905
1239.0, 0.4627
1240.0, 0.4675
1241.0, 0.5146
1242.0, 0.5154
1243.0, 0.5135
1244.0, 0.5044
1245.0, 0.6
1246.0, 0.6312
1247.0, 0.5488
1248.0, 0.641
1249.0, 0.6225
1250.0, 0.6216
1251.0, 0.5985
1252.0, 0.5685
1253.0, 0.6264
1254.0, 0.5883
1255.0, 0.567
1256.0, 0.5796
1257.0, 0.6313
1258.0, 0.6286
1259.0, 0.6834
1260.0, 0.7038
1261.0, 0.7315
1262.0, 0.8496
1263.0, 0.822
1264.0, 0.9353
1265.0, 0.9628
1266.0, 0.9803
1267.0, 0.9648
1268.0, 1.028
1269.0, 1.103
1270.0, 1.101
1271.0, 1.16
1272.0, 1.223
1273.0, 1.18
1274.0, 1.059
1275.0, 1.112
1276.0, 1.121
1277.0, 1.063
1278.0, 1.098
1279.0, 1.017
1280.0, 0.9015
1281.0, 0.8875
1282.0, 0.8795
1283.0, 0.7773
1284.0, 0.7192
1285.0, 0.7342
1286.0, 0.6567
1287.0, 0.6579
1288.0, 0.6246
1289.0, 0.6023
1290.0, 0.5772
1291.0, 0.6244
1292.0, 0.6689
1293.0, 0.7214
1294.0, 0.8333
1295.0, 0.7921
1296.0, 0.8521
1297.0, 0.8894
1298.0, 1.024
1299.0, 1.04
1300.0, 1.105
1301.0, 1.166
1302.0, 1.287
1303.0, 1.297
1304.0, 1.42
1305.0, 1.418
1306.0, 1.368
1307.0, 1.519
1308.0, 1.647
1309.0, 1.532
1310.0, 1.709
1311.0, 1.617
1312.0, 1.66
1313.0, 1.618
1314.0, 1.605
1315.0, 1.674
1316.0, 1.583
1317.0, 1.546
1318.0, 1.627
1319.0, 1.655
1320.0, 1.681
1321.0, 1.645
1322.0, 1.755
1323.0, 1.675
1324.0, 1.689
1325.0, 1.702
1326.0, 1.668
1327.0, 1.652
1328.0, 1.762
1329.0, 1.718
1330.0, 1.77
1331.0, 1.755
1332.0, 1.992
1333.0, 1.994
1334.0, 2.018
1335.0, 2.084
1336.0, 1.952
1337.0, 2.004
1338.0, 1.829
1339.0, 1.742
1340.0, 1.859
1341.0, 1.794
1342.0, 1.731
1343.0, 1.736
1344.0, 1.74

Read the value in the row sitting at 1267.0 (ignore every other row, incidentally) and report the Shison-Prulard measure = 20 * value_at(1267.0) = 19.3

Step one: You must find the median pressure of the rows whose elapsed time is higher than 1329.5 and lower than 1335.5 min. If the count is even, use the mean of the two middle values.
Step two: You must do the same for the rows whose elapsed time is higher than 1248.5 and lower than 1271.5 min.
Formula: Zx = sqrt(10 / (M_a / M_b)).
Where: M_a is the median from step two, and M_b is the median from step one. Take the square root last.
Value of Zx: 5.3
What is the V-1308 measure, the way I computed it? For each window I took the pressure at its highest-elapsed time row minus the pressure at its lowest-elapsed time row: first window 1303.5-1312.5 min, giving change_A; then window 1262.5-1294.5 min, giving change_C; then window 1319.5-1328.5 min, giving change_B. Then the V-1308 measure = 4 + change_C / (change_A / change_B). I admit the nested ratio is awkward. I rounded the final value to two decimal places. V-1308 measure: 4.00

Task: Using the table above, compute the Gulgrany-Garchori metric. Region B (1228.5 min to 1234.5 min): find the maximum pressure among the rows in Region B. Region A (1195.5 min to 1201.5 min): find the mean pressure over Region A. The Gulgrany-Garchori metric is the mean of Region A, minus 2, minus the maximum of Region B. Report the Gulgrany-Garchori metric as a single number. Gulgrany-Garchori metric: -1.9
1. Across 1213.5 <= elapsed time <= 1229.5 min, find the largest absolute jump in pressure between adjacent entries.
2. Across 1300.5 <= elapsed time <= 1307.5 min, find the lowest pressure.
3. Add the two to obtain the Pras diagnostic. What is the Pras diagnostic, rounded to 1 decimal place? 1.3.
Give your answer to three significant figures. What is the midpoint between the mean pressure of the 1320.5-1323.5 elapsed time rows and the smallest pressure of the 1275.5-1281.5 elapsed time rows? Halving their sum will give 1.29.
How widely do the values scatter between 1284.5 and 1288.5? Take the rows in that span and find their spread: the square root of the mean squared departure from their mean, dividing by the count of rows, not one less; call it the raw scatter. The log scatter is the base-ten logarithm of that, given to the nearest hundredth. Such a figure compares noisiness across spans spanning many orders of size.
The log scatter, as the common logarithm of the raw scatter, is -1.39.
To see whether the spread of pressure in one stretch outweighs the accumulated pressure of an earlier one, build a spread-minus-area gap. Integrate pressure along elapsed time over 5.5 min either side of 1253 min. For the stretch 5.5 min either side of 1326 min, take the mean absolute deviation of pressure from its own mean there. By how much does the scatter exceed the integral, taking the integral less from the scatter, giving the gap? -7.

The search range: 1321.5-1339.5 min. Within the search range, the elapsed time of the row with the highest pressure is 1335.0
